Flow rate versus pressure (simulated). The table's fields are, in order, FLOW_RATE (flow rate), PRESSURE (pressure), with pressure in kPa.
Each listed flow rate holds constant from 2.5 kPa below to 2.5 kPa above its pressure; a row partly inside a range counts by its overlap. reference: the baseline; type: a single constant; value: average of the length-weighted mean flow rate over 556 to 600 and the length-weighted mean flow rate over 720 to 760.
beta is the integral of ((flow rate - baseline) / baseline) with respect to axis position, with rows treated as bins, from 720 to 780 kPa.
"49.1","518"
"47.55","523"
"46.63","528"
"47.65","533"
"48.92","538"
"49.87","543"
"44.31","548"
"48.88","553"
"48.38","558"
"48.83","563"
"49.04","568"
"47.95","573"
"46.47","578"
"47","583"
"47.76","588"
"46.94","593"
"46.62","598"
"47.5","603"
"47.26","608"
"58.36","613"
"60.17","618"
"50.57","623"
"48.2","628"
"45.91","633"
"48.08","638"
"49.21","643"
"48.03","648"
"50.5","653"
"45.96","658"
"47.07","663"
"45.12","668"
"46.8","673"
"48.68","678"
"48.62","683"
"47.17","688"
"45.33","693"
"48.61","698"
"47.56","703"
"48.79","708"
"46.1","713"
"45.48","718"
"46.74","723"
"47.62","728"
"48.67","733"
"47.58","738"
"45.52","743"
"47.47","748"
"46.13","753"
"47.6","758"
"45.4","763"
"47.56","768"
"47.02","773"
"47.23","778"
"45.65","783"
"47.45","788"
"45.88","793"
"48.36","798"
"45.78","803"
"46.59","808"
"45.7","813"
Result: -0.5 kPa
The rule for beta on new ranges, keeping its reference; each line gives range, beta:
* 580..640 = 2.7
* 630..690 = 0.3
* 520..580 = 0.6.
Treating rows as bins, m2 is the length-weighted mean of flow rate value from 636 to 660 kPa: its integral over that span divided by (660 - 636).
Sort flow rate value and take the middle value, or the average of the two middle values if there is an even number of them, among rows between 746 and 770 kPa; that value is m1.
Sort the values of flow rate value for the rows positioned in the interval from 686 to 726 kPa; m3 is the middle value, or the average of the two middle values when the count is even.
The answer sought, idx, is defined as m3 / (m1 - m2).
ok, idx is -50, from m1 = 47.5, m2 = 48.4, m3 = 47.0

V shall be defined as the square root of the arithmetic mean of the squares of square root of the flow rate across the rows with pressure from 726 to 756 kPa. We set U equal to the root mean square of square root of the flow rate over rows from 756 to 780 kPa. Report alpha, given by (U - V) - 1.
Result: -1.01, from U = 6.85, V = 6.87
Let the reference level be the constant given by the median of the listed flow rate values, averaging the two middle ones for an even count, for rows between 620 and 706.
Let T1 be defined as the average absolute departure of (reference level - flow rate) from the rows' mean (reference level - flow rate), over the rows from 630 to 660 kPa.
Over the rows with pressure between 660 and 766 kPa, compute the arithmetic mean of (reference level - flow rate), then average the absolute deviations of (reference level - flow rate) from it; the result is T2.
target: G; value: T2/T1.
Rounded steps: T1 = 1.34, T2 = 1.03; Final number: 0.77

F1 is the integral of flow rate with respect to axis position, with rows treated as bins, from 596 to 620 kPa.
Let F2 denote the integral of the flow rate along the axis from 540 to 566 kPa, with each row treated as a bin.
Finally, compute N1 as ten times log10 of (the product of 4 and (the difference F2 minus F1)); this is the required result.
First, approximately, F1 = 1246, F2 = 1250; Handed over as 12.2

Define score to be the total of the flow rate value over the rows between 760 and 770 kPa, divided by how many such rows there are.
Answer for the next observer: 46.5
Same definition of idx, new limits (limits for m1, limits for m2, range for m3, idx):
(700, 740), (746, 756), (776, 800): 62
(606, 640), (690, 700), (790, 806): 35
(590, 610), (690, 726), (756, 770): 332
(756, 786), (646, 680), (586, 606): -157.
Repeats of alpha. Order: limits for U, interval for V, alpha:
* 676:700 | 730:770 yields -0.95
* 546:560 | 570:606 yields -1.00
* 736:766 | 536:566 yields -1.11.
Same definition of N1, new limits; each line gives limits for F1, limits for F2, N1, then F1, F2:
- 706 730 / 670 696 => 26.2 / 1125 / 1230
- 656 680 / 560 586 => 26.9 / 1121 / 1245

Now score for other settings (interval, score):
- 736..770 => 46.8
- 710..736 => 46.9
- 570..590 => 47.3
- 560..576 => 48.6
